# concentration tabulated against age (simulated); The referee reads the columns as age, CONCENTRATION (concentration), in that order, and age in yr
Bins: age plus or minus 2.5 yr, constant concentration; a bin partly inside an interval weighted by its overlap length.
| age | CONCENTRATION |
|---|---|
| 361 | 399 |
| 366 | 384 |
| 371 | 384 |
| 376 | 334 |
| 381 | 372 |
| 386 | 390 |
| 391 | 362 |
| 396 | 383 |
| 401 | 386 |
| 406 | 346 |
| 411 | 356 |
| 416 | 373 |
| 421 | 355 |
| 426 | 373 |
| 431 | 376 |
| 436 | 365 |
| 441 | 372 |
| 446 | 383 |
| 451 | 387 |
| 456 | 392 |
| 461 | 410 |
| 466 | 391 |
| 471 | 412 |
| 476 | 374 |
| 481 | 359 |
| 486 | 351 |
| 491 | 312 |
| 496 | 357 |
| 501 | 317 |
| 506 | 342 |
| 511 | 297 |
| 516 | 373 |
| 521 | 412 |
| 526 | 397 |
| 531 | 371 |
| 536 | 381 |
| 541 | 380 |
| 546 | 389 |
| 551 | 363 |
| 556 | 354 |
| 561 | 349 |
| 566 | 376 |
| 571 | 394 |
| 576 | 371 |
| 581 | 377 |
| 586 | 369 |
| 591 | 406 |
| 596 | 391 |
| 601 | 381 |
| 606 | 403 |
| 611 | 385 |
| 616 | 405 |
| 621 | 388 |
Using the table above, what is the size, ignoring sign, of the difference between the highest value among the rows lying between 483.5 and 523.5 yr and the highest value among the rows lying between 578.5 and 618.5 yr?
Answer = 6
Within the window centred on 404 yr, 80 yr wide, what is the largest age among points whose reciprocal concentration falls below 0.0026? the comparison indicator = 401 yr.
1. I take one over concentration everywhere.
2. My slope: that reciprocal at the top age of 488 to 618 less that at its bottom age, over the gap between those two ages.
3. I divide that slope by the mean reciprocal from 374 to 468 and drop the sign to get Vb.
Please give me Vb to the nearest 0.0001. 0.0022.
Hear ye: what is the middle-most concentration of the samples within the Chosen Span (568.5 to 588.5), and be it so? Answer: 374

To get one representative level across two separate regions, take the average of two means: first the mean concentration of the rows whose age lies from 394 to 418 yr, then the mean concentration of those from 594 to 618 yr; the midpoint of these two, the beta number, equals 381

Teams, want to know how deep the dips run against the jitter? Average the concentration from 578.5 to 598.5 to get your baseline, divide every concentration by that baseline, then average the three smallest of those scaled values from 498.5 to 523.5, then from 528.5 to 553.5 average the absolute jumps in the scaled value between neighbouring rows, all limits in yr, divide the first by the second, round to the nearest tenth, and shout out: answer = 27.7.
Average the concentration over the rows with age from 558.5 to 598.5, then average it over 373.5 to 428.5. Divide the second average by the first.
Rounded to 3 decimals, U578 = 0.966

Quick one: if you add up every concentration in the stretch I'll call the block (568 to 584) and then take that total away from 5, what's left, -1137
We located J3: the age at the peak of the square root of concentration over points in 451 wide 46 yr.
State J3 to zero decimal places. 471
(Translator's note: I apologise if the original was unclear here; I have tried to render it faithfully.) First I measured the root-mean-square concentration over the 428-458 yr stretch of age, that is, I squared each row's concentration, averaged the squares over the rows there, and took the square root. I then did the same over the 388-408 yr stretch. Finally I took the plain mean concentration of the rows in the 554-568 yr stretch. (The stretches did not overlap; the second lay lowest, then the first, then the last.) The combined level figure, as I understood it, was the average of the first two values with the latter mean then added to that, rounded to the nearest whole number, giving 734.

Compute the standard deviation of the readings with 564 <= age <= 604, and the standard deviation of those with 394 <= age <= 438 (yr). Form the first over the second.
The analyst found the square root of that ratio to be 0.97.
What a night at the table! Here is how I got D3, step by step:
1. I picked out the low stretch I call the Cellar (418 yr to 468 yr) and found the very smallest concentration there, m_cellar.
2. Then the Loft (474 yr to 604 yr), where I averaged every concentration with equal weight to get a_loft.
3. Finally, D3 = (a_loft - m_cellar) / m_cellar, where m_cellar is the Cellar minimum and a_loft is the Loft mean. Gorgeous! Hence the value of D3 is 0.03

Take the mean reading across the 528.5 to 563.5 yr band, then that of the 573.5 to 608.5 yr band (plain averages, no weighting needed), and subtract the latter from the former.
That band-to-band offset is -16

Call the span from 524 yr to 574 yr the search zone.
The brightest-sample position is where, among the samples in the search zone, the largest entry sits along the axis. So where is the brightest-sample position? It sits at 526 yr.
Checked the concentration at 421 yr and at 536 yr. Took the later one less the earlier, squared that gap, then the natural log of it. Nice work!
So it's 6.5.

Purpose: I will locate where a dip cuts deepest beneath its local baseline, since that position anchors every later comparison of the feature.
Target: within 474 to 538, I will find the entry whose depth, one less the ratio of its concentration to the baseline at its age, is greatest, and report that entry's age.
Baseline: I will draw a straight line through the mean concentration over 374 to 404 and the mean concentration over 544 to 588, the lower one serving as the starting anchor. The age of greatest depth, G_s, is 511 yr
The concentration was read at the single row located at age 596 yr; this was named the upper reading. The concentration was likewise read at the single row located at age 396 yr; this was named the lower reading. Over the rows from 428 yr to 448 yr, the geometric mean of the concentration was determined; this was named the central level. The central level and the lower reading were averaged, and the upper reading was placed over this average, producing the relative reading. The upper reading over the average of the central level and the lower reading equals 1.03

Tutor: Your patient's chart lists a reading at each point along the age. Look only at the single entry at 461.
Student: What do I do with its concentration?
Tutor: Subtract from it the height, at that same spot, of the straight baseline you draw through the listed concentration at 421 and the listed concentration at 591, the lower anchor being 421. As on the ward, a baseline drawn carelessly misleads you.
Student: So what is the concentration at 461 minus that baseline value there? 43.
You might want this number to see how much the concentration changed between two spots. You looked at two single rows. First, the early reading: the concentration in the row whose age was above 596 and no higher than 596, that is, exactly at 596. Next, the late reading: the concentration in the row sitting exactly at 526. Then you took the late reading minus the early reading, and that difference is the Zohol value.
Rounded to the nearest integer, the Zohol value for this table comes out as 6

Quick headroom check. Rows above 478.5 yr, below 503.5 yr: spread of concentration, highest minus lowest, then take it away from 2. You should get -45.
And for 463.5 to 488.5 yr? -59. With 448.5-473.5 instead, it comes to -23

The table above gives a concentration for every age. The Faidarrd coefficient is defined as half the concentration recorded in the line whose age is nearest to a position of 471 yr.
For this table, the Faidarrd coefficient 206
